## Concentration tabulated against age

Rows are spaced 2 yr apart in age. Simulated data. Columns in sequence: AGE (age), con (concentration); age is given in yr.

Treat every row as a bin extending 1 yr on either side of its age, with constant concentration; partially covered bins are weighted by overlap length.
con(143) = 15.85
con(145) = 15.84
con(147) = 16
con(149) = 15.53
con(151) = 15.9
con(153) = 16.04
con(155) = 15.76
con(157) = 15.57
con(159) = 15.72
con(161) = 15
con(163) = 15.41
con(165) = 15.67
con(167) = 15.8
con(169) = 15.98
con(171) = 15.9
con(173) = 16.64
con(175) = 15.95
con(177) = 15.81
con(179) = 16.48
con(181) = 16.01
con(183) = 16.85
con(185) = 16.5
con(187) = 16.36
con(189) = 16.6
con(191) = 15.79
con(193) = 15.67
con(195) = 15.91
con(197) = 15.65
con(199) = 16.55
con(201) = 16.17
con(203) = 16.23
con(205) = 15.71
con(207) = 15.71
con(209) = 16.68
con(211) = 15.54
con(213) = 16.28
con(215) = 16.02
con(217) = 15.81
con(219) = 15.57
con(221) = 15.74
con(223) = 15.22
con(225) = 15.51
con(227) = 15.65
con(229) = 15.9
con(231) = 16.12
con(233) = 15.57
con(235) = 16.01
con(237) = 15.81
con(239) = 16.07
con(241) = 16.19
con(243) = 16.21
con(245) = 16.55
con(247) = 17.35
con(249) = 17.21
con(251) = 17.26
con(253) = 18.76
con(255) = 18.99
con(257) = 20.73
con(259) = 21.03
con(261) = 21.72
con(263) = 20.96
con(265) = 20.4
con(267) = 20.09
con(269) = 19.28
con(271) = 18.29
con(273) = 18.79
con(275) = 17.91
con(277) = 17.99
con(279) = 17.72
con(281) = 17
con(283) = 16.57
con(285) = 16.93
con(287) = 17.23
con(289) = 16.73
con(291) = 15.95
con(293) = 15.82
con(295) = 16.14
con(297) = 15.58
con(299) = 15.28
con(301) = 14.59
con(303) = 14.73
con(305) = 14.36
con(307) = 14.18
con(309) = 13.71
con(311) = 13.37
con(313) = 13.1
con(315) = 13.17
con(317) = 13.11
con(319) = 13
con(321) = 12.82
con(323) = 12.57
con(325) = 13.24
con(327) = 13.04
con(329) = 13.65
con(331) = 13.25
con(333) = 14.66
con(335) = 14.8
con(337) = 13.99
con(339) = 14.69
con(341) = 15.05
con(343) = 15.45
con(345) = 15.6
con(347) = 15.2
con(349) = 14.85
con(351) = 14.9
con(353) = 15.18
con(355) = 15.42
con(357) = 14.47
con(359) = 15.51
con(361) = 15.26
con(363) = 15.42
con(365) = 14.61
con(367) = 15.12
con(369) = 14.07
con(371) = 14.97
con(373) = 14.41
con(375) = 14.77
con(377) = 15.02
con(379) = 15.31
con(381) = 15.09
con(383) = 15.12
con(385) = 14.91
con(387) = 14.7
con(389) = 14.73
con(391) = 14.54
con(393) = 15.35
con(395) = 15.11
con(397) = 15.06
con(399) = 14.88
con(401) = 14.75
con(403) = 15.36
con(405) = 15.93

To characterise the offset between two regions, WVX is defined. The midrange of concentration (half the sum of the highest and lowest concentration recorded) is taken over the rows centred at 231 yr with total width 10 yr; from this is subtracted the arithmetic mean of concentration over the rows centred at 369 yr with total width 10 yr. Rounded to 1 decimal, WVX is 1.2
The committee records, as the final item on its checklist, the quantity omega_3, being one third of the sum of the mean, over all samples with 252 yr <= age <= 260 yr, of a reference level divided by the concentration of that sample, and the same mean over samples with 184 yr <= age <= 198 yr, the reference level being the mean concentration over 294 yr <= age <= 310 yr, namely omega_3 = 0.56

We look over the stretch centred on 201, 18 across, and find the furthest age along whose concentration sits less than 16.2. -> 207 yr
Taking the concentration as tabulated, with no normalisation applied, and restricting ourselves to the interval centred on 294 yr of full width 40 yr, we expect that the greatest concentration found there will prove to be 17.99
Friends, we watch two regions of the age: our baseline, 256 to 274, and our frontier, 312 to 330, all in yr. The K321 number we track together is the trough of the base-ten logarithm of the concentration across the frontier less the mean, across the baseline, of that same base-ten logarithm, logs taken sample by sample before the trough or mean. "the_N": -0.204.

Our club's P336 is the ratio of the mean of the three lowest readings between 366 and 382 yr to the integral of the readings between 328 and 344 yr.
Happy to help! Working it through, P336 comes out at 0.062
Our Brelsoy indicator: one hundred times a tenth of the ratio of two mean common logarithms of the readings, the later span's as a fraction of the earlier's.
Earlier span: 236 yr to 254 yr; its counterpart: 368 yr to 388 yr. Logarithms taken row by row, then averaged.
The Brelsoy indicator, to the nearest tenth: 9.6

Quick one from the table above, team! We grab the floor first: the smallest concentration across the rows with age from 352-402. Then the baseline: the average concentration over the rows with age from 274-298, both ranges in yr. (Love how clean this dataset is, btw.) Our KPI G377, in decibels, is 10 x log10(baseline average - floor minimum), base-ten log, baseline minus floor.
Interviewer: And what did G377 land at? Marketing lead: 4.4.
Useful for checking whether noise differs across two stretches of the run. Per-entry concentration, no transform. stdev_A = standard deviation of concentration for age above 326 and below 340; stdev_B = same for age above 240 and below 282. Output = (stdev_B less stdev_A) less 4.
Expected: -3.0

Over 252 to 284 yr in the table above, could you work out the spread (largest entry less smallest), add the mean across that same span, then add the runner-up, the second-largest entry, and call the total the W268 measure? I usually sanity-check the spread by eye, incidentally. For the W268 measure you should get 45.3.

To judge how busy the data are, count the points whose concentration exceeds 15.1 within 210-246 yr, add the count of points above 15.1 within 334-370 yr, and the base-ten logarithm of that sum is 1.43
